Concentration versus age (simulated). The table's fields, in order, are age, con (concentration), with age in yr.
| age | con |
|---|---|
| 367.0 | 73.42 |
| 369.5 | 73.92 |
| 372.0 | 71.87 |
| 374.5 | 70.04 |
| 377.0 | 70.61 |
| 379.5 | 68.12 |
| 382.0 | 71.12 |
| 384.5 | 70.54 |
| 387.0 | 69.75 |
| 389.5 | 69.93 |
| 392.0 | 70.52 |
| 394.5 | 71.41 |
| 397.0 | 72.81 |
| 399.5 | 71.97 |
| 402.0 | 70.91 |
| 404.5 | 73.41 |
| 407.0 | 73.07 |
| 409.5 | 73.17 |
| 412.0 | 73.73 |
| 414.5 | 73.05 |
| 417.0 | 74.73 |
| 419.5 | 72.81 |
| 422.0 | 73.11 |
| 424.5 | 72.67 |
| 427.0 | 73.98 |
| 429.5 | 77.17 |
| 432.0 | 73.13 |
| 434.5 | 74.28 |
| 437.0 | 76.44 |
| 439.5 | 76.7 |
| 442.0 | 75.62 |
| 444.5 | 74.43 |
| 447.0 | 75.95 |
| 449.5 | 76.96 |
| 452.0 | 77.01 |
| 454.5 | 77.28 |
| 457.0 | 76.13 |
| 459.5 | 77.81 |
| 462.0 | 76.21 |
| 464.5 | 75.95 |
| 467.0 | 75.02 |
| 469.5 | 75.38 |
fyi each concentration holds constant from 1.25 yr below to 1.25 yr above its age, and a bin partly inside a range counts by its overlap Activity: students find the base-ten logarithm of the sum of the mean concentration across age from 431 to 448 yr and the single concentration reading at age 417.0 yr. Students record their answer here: 2.176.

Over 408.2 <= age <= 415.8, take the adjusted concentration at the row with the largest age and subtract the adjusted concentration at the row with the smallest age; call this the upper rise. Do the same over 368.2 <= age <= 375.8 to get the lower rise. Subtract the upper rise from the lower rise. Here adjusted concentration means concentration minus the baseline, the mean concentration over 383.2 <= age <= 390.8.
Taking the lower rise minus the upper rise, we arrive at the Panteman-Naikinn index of -3.8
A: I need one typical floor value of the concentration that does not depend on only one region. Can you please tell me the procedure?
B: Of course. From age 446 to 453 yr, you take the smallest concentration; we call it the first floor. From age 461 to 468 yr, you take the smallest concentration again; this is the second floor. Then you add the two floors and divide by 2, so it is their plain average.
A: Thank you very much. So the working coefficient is 75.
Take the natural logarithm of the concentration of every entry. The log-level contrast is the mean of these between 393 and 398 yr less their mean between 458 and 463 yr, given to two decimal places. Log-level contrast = -0.07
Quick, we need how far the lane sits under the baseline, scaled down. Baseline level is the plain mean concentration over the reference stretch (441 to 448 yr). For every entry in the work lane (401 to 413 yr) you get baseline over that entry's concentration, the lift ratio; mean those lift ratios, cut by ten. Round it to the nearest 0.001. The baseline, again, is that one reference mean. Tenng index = 0.103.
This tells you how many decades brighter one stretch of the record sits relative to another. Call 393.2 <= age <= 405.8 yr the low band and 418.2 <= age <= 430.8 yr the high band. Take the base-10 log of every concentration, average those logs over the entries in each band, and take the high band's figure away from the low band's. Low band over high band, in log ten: -0.011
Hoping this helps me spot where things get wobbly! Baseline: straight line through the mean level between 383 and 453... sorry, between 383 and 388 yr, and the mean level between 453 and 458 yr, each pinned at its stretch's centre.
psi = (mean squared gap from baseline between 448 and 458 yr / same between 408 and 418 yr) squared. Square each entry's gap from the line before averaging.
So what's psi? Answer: 0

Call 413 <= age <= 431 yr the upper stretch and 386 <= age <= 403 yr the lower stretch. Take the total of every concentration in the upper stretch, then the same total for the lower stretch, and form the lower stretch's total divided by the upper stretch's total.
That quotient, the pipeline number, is 1.0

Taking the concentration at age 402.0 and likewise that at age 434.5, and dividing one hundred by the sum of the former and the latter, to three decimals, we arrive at 0.689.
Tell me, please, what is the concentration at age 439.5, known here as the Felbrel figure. 76.7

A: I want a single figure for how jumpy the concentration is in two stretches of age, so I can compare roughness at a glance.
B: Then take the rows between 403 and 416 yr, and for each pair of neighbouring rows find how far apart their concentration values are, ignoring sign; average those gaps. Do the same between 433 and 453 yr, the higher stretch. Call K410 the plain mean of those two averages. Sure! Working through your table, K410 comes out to 0.73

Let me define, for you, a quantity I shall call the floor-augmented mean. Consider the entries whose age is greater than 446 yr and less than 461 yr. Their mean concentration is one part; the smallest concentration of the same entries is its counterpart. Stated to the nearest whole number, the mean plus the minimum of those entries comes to 153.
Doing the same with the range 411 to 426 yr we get 146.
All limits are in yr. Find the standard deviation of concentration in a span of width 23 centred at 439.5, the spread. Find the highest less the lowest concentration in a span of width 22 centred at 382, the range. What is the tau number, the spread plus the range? 5.1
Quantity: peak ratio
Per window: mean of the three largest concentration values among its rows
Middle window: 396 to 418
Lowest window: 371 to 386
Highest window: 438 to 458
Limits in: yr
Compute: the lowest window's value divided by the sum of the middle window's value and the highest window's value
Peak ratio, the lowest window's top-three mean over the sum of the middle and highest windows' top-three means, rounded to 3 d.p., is 0.471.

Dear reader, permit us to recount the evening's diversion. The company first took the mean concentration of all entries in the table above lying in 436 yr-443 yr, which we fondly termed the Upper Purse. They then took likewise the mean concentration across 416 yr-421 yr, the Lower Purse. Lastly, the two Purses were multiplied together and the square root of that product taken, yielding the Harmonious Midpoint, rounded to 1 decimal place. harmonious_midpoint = 75.0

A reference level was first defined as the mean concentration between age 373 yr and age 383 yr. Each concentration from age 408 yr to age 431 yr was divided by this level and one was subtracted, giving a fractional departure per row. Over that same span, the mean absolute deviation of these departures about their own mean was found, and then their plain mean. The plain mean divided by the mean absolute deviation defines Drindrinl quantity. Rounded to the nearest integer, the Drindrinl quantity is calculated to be 4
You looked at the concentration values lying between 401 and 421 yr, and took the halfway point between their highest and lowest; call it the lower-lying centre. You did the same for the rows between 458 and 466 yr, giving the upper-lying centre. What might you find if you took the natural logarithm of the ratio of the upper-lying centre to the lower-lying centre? 0.054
